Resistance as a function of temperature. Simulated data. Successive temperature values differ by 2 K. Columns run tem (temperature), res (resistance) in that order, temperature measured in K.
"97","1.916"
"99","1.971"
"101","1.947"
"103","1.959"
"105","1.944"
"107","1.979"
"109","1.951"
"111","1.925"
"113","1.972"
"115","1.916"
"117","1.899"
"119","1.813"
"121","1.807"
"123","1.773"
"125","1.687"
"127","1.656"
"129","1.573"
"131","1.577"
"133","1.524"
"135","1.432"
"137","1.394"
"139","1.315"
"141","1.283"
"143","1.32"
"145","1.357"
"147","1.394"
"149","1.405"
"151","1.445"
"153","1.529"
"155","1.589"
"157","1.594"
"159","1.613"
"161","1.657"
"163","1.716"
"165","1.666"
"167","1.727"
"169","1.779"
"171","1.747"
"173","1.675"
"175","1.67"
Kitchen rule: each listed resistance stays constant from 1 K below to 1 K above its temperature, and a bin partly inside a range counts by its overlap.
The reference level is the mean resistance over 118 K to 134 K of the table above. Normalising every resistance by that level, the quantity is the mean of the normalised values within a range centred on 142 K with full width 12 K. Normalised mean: 0.80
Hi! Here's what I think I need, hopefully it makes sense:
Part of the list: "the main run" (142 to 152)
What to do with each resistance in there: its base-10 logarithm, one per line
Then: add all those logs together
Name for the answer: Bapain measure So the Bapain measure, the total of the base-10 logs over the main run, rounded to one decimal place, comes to 0.7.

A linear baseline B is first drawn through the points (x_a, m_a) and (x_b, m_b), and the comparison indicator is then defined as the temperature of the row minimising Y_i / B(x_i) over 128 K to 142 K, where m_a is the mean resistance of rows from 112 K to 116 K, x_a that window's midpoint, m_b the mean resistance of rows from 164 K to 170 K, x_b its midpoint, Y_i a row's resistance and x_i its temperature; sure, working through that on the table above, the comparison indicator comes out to 141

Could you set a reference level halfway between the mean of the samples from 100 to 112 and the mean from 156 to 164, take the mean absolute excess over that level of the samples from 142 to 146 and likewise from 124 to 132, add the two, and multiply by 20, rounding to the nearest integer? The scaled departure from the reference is 13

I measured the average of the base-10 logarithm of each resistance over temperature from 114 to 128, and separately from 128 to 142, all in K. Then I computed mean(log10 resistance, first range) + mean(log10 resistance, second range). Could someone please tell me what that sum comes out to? 0.41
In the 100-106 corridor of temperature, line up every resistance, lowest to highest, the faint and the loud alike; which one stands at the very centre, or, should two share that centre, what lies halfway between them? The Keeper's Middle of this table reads 1.9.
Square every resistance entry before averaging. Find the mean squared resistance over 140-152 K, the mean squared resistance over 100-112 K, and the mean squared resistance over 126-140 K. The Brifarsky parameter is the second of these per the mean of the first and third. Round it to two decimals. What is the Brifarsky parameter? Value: 1.85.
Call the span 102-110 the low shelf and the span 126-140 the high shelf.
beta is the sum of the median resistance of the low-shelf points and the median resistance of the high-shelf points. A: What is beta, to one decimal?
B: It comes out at 3.5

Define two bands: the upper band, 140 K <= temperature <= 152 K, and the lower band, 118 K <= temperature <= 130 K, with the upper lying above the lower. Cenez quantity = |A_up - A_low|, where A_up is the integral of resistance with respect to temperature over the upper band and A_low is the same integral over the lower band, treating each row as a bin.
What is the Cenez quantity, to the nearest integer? 4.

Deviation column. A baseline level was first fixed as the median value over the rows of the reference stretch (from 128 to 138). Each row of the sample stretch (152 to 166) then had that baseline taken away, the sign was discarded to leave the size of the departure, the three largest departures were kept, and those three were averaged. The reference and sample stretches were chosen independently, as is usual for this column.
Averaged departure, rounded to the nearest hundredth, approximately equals 0.16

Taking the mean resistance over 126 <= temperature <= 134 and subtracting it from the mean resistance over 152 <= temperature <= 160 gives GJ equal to 0.0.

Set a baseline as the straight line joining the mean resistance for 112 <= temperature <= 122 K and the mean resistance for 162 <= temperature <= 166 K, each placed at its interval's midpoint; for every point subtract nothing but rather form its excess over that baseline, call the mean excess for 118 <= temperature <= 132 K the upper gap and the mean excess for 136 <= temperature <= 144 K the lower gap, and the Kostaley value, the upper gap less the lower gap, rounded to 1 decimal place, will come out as 0.3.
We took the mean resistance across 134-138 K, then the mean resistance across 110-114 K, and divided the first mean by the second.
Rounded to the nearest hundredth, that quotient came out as 0.73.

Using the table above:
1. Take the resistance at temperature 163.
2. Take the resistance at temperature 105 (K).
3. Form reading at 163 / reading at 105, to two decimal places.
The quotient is 0.88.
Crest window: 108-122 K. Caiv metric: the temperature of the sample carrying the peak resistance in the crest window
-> 113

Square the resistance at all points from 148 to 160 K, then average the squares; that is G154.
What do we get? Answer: 2.3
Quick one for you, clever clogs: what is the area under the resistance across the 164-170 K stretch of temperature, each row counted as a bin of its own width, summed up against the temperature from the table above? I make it 10.3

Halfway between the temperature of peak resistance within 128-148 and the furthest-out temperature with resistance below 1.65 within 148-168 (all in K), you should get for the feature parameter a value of 145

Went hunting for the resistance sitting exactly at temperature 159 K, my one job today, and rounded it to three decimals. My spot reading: 1.613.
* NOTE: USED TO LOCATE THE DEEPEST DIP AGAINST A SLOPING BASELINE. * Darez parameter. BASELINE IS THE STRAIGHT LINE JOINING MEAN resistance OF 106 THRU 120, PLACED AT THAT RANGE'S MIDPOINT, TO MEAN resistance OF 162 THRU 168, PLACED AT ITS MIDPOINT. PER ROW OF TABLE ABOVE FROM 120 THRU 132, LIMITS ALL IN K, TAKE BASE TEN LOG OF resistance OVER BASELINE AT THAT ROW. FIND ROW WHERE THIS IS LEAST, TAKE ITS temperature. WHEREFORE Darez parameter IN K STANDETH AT 129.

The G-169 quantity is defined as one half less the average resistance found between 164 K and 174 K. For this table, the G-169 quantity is -1.22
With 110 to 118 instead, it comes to -1.43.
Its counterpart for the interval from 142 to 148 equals -0.86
